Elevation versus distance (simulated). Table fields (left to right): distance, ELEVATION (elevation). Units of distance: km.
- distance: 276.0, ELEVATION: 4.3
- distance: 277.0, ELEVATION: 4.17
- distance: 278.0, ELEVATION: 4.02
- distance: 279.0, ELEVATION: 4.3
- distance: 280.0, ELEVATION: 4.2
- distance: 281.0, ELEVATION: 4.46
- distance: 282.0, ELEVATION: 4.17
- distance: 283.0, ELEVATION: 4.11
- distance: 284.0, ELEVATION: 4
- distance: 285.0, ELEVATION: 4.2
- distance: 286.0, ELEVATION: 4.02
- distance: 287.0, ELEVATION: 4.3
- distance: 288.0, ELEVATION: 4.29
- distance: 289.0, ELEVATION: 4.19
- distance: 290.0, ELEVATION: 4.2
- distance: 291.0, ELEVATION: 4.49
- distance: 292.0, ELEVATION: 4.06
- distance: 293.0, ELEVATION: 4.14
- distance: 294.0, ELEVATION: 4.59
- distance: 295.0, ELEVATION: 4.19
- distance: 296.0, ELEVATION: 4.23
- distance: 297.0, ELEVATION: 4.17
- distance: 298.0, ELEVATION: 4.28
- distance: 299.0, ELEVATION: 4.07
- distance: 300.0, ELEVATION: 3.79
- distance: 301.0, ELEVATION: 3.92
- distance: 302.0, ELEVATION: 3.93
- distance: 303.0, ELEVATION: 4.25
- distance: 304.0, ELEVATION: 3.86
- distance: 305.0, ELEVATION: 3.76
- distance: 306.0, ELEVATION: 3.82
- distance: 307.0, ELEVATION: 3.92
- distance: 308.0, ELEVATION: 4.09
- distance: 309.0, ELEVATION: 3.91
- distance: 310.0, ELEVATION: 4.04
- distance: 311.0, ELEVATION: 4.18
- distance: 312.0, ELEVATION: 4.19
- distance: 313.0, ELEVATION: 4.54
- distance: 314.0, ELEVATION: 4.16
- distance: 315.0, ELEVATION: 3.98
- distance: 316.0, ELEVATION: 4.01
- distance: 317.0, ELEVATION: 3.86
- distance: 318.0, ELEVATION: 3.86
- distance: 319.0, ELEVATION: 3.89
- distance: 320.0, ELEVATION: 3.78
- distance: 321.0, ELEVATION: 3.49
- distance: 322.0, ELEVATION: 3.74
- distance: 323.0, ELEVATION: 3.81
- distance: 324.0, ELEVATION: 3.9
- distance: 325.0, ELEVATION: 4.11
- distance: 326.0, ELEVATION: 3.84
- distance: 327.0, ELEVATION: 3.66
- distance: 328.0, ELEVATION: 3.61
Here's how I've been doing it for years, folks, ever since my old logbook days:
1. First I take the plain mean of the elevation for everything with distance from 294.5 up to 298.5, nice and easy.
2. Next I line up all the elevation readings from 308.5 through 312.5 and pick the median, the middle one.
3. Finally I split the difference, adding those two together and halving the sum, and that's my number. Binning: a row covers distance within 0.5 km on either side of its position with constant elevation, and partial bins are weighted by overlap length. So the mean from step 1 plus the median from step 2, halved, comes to 4.16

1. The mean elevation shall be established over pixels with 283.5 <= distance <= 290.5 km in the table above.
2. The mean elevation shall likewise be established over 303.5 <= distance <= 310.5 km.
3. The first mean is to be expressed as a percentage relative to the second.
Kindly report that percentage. 107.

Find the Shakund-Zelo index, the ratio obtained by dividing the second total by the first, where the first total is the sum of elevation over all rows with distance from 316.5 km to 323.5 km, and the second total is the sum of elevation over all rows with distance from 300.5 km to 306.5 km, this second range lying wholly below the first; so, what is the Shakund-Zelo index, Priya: 0.9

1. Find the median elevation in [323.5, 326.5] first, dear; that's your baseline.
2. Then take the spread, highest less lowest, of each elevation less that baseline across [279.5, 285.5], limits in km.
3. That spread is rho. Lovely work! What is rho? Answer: 0.46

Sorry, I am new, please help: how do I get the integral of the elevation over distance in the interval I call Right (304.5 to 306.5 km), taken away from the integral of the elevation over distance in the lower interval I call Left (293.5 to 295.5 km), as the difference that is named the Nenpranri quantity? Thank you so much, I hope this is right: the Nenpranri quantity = 1.20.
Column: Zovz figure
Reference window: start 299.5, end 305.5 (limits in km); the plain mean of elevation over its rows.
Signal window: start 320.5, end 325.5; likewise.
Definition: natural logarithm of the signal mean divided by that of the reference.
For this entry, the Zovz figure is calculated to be -0.028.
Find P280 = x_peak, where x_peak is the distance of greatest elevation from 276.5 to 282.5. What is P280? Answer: 281.0 km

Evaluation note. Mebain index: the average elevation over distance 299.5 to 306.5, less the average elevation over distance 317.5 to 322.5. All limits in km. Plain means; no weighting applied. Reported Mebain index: 0.15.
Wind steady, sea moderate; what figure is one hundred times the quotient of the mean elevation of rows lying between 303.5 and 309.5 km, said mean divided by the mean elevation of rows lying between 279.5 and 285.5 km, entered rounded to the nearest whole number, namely 93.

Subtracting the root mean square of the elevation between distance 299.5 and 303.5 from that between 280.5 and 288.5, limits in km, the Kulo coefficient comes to 0.22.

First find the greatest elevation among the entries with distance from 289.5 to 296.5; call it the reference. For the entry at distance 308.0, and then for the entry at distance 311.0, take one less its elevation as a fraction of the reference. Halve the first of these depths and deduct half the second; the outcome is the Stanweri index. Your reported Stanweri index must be 0.010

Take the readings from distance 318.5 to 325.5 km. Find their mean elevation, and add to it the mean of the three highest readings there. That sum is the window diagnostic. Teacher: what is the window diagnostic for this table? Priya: 7.8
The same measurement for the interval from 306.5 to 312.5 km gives 8.2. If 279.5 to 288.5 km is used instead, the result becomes 8.5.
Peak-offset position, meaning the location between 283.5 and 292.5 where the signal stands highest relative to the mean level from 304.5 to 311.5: 291.0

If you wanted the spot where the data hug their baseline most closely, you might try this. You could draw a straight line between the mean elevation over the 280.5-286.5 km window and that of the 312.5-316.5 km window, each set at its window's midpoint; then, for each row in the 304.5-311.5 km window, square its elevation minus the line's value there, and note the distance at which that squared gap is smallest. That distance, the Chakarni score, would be 311.0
